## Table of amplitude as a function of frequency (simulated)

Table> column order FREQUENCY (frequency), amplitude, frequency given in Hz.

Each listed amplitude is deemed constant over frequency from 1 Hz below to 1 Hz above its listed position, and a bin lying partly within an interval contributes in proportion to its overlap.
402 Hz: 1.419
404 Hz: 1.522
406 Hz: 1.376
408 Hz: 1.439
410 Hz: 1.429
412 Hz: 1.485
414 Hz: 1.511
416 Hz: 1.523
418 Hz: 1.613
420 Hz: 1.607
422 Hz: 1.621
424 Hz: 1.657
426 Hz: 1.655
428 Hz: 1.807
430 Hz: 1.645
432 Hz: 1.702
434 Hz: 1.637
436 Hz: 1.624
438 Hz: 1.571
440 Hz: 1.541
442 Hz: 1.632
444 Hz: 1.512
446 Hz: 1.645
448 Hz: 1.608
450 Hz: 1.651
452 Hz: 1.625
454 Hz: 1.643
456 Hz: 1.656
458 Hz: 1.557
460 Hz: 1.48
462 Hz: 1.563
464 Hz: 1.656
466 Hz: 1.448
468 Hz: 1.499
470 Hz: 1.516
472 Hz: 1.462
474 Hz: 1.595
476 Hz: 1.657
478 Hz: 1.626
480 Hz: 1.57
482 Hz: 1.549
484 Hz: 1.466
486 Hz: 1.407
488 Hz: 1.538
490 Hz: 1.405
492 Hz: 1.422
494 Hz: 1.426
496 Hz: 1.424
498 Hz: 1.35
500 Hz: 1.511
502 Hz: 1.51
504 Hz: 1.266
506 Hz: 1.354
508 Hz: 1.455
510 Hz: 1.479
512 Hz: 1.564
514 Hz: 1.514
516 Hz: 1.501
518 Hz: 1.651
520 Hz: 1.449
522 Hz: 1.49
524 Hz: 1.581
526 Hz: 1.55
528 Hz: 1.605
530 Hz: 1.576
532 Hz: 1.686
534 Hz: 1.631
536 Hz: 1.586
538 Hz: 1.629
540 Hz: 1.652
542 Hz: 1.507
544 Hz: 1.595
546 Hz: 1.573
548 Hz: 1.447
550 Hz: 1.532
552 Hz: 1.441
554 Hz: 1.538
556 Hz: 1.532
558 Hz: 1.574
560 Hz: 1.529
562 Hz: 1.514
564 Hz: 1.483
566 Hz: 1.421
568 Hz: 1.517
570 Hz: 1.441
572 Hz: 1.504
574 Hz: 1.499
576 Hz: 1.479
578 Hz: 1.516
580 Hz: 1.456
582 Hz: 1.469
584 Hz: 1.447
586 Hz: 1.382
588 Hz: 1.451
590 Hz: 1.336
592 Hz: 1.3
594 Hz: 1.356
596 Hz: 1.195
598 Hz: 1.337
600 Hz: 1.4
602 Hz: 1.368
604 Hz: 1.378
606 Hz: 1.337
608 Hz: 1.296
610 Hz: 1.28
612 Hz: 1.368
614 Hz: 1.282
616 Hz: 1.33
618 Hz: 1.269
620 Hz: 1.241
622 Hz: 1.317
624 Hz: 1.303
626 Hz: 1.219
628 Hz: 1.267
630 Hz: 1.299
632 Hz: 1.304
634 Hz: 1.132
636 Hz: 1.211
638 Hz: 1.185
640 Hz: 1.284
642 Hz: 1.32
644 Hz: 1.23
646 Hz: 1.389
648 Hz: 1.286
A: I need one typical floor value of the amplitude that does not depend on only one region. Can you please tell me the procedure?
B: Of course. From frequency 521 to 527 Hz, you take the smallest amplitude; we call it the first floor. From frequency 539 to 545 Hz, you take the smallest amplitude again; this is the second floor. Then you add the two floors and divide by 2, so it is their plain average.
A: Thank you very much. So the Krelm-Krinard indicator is 1.50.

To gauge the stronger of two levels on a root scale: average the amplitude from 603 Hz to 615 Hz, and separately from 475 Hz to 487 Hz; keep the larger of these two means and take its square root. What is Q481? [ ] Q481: 1.24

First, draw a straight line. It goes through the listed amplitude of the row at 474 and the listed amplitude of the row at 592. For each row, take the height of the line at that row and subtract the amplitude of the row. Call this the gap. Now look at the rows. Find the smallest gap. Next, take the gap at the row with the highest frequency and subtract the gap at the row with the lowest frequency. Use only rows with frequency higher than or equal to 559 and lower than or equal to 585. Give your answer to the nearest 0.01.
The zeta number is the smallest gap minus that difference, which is -0.20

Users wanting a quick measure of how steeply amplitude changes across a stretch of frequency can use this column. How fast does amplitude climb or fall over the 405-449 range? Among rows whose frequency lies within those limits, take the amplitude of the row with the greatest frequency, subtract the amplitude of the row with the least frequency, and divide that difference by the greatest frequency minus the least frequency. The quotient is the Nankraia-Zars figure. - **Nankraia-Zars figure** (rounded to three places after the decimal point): 0.006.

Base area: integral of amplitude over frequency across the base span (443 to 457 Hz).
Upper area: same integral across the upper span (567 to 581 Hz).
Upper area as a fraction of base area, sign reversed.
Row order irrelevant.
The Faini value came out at -0.92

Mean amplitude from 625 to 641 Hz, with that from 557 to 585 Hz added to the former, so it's 2.7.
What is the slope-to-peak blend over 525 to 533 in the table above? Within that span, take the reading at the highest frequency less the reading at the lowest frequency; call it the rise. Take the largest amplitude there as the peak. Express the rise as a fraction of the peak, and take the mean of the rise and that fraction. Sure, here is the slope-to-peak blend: 0.11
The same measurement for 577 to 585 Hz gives -0.06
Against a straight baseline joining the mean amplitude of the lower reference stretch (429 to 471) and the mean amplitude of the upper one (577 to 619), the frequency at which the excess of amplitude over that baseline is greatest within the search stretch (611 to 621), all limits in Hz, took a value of 612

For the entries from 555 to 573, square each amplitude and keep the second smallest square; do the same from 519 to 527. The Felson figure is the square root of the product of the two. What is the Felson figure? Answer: 2.15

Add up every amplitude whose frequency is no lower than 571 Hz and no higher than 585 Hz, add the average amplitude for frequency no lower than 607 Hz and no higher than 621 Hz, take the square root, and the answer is 3.42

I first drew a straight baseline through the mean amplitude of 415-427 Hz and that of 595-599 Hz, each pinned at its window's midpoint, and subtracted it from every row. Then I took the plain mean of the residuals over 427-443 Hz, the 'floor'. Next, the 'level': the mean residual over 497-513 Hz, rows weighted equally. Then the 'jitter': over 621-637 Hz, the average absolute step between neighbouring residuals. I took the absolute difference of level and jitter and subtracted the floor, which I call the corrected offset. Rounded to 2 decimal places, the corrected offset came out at 0.01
